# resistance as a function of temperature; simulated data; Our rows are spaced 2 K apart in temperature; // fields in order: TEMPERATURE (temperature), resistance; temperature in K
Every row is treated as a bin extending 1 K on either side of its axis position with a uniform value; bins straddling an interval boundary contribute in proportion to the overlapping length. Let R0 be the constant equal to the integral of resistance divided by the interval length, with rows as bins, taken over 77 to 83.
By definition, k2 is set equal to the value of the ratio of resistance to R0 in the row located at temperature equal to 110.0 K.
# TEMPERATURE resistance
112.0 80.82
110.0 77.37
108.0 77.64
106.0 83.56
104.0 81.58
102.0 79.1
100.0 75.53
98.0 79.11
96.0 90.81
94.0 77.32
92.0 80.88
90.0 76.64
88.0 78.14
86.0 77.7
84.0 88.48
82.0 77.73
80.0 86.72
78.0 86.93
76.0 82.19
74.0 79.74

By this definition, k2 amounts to 0.92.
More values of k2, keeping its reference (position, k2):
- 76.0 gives 0.98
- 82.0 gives 0.93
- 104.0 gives 0.97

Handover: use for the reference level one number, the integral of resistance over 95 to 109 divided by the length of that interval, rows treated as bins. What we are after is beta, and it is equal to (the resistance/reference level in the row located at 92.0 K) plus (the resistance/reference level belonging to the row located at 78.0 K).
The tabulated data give 2.07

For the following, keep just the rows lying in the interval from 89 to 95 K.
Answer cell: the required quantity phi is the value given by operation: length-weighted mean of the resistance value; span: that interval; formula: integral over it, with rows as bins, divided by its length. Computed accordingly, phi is 78.3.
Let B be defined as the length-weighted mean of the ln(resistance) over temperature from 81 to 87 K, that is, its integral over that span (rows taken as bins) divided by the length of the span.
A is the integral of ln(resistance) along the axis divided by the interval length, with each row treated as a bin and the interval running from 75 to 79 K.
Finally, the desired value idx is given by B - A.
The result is -0.041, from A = 4.44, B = 4.40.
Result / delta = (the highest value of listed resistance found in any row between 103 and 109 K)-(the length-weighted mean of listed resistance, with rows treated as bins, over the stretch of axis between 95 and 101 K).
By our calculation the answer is 2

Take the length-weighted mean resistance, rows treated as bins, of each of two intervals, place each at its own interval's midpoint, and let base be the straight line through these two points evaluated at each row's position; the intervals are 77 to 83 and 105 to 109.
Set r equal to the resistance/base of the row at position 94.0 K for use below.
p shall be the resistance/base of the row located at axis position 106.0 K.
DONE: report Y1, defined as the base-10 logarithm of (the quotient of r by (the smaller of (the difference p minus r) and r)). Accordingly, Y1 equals 1.0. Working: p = 1.04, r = 0.94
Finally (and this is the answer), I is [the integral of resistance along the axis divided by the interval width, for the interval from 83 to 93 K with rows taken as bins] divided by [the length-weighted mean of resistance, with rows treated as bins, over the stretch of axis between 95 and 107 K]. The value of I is 0.98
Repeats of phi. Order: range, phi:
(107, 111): 77.5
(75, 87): 83.3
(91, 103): 80.5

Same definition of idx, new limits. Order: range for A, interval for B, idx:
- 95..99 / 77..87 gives -0.016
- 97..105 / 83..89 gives 0.031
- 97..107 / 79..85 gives 0.054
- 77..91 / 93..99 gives 0.007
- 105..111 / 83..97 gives 0.022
